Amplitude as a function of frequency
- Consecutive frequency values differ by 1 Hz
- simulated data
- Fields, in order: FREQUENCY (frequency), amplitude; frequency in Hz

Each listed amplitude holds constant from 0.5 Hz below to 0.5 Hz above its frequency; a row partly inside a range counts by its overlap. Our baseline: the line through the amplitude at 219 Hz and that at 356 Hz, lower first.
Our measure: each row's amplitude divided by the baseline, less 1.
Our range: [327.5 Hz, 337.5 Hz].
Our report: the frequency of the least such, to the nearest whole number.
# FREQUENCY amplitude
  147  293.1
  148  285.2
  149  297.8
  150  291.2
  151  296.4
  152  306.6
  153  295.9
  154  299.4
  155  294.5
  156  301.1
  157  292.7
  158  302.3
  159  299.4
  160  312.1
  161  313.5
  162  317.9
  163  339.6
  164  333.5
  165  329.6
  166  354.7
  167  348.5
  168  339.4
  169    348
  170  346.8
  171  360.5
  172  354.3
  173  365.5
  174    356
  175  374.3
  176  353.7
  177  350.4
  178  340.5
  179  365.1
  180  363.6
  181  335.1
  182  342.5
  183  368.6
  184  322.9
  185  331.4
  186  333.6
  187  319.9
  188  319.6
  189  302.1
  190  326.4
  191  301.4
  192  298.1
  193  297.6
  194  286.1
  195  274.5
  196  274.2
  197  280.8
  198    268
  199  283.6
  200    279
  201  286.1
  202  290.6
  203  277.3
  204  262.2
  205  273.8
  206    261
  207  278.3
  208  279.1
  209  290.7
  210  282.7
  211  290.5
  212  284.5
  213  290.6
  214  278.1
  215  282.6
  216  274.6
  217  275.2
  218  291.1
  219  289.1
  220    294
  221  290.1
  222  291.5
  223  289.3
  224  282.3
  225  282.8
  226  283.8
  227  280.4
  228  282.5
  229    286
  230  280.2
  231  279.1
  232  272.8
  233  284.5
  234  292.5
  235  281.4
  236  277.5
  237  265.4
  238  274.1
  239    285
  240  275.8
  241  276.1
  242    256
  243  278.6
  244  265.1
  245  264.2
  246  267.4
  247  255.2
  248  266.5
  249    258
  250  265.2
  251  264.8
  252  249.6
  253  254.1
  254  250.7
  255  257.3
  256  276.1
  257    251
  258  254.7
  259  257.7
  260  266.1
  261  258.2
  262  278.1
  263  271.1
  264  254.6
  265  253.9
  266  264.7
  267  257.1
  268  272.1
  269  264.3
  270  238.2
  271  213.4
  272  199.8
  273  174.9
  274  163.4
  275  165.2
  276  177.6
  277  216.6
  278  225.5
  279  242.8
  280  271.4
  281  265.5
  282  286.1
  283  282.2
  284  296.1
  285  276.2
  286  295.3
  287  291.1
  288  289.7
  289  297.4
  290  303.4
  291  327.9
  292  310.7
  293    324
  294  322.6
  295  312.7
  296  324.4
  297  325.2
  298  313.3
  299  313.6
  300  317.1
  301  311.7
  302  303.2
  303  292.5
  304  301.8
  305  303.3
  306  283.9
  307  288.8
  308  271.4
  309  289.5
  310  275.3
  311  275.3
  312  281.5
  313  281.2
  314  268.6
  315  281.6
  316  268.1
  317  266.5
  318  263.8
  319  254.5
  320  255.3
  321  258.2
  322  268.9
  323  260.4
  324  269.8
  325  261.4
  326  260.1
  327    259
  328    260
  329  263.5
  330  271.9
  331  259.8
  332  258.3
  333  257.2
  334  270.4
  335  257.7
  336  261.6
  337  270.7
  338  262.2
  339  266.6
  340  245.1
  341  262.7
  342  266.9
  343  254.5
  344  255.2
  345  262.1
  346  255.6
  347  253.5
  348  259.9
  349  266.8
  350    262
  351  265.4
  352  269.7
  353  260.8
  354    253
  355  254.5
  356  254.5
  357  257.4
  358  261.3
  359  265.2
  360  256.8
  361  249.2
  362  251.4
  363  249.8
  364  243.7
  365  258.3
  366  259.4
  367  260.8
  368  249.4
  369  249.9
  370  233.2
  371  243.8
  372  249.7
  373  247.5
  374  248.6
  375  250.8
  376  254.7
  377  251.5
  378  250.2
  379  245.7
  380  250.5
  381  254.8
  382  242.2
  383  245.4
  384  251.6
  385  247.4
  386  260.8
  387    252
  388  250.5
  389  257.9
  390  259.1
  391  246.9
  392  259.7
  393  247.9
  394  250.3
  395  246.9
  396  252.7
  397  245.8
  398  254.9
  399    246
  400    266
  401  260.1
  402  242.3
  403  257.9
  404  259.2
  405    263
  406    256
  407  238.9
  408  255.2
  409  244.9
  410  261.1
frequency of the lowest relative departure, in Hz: 333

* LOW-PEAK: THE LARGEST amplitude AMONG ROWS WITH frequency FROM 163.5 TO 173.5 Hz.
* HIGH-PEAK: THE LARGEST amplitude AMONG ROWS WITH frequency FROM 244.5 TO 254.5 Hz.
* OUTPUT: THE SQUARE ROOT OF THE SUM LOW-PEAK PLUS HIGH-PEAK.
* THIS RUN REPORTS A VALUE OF 25.2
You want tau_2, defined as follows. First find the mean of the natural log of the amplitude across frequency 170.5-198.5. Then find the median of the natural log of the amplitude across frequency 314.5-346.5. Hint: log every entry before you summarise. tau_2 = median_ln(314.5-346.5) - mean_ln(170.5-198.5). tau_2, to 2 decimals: -0.22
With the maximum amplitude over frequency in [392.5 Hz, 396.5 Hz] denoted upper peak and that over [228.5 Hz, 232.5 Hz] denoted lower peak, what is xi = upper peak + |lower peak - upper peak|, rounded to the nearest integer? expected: 286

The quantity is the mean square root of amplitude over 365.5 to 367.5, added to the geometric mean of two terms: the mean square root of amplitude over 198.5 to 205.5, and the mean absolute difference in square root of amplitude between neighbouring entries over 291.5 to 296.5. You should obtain 18.2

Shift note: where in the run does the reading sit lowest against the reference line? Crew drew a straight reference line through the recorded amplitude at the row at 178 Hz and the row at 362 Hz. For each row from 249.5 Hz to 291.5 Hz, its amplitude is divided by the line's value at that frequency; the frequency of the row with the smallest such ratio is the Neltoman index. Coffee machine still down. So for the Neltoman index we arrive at 274 Hz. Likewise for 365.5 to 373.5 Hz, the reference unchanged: 370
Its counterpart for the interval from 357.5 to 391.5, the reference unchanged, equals 370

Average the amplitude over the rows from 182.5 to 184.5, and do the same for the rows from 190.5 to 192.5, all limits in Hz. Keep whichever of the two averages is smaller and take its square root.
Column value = 17.3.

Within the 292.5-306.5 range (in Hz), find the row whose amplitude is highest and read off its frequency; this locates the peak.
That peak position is 297 Hz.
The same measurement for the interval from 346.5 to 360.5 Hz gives 352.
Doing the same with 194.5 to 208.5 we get 202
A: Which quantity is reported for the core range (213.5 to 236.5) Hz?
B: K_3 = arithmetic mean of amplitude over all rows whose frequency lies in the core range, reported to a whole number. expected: 284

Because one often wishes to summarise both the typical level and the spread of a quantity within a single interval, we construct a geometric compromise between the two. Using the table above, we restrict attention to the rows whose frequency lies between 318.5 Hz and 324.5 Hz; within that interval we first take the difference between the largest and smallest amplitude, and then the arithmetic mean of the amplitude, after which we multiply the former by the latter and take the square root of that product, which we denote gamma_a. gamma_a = 63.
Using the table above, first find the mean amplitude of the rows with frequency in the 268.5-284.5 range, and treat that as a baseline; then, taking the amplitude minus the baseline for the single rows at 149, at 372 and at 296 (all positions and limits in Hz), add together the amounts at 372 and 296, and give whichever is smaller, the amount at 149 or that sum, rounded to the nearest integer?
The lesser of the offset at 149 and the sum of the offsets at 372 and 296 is 68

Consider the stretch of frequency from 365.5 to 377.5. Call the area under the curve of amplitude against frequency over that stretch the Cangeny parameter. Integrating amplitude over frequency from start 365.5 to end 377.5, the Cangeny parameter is 2999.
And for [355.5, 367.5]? 3068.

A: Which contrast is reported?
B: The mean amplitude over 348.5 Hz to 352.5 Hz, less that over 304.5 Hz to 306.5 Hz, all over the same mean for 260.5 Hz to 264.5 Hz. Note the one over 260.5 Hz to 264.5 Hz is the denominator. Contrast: -0.10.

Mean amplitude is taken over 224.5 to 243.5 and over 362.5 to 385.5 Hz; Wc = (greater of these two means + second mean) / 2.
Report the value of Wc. 264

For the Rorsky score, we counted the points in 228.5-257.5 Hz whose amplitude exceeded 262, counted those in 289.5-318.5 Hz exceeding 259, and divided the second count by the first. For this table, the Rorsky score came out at 1.4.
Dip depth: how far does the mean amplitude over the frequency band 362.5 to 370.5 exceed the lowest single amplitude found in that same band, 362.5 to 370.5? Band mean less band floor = 17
